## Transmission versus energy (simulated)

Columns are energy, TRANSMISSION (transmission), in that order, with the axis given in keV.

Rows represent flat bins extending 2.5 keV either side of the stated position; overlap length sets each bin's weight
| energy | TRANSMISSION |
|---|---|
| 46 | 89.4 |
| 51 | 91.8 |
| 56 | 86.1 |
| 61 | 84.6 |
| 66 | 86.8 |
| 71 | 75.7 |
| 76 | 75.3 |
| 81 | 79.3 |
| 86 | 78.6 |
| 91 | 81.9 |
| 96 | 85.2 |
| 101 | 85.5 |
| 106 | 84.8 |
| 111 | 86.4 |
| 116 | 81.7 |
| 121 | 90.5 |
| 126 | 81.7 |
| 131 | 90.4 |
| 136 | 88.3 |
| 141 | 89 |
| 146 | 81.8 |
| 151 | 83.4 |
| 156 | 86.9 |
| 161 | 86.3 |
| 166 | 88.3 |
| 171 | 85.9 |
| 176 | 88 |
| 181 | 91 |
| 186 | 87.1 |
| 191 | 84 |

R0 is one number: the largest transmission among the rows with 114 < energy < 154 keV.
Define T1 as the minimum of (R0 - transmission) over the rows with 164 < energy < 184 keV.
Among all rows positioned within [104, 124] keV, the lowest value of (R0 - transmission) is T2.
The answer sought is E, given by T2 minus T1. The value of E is 0.5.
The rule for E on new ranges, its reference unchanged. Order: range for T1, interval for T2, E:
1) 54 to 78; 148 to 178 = -1.5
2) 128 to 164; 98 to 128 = -0.1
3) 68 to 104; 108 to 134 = -5.0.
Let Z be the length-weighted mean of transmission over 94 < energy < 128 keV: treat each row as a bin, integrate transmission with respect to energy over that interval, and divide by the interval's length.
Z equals 85.2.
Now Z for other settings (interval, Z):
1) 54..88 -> 80.9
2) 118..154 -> 86.4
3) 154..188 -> 87.7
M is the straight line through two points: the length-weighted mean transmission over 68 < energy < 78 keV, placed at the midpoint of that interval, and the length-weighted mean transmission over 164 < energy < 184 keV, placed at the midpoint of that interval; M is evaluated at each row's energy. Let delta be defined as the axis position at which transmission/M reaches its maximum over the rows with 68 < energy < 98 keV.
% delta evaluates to 96 keV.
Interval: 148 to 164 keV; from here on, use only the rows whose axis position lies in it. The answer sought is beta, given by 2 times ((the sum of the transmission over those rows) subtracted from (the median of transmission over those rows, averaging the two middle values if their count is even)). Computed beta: -341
